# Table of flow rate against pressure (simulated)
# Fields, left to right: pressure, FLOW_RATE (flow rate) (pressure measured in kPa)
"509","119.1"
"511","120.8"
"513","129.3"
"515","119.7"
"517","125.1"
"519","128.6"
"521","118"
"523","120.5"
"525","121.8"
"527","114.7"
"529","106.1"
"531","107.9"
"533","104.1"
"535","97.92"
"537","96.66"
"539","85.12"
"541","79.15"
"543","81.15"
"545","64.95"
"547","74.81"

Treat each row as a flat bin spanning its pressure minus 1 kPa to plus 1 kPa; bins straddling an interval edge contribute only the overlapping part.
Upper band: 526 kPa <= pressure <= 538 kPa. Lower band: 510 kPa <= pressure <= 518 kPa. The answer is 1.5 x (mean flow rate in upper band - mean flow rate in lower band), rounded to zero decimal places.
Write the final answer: -29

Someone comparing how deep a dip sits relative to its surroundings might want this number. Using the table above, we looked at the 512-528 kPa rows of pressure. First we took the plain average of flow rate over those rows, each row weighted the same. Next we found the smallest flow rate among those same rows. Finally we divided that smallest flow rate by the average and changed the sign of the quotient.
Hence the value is -0.939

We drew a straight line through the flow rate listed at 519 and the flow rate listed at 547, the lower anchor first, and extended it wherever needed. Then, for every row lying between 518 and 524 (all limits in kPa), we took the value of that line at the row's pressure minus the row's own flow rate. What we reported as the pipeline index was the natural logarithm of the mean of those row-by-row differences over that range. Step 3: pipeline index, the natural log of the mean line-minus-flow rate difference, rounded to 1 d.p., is 0.9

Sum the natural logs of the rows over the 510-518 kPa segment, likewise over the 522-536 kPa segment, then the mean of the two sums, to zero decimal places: 26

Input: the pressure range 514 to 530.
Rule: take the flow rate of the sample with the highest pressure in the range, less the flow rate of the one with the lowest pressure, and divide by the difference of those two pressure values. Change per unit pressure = -1.0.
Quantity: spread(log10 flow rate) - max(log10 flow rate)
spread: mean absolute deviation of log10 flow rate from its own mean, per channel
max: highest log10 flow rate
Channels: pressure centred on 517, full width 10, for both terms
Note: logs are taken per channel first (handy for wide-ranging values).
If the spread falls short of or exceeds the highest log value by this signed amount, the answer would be -2.10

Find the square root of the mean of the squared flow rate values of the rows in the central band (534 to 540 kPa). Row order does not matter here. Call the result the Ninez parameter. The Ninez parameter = 93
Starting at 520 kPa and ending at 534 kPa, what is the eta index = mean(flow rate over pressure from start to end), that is 113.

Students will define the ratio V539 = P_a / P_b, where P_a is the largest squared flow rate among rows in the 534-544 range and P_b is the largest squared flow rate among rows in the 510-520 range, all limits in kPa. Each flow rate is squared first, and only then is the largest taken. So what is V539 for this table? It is 0.57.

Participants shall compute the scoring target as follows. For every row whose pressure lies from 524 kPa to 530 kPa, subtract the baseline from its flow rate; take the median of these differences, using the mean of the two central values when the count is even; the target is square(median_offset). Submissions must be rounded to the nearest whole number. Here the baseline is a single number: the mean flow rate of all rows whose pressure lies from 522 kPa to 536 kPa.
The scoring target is 18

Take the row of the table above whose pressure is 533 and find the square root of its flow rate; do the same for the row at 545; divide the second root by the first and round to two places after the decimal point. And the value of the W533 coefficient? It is 0.79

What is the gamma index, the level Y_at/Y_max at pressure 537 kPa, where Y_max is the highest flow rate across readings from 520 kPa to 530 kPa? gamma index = 0.79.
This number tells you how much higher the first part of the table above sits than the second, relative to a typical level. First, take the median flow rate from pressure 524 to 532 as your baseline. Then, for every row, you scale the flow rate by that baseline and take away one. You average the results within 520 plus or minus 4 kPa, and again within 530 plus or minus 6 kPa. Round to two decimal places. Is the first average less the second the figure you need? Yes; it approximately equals 0.13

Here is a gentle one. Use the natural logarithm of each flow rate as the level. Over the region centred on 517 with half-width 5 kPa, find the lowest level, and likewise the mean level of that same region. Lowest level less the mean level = -0.05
